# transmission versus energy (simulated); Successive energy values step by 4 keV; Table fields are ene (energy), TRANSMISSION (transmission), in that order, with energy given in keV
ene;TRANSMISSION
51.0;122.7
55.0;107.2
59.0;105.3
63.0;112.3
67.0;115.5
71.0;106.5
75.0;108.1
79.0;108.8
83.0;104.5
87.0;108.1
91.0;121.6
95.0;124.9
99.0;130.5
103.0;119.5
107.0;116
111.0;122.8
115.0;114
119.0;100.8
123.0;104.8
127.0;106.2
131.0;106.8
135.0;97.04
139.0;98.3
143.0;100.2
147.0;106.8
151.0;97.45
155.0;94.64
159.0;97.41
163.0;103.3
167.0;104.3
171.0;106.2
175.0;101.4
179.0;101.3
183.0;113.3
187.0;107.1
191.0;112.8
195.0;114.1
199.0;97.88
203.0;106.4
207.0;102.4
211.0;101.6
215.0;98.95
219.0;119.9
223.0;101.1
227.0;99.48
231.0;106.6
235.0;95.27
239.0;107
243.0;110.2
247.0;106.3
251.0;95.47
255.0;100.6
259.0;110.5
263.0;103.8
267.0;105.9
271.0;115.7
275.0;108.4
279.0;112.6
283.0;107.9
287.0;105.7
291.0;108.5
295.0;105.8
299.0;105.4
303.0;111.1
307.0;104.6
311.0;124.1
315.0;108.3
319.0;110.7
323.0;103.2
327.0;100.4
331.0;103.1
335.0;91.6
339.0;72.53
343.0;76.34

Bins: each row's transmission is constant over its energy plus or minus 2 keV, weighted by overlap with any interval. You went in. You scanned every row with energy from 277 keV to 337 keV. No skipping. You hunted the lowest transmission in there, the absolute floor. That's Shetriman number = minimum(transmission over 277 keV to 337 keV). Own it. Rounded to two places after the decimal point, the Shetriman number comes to 91.60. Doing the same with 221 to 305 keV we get 95.27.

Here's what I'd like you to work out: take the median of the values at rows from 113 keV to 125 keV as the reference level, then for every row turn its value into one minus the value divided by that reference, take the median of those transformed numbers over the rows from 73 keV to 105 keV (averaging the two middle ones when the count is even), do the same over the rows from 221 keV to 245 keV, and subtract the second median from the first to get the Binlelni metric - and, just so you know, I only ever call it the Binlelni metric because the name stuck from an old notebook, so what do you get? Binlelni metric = -0.10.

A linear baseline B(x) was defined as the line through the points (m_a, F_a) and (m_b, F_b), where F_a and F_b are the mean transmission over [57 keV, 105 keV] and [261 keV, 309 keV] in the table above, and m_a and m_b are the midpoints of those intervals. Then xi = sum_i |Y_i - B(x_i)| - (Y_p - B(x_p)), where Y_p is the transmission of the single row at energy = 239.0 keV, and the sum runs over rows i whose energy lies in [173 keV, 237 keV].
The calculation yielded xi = 123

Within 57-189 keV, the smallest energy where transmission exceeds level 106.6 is 63.0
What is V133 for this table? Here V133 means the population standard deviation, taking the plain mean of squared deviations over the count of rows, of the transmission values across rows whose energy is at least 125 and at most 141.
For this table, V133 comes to 4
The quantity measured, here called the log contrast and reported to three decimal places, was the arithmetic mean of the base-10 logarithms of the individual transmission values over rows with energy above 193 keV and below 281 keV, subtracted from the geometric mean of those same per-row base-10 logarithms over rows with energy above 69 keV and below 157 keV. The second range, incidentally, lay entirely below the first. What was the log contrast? 0.013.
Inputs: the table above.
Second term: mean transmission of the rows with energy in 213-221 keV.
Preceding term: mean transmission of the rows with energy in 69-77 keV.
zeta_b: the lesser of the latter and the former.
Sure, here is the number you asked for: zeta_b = 107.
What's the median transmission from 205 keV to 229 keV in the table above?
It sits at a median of 101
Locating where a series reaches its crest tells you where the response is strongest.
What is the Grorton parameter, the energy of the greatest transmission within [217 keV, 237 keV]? 219.0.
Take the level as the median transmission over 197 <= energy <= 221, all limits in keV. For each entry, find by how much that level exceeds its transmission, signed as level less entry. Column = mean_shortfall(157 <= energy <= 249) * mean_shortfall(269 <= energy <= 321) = 23.5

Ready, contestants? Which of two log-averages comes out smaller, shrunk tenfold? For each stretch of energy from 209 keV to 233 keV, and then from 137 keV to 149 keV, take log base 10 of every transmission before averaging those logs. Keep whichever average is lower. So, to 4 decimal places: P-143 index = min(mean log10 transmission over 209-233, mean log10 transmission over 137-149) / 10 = 0.2007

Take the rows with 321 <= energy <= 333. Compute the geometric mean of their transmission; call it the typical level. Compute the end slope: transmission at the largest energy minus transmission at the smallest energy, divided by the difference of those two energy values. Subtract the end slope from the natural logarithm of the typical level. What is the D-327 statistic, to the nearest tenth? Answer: 4.6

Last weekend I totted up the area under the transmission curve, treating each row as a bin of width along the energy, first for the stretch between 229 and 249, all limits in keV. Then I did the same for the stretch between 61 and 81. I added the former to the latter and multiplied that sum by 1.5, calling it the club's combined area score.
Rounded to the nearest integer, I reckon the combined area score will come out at 6459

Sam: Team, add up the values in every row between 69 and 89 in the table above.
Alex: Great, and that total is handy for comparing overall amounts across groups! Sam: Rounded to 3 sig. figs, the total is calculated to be 536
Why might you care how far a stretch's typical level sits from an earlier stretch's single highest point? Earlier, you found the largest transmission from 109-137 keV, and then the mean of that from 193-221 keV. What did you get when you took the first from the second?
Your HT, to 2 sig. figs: -17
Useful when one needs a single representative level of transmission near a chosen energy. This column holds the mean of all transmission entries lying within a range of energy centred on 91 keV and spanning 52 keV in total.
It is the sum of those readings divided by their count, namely 115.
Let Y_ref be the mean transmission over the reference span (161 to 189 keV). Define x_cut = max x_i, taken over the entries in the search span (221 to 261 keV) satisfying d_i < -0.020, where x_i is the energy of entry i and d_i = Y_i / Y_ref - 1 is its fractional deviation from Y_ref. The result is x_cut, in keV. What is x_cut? 255.0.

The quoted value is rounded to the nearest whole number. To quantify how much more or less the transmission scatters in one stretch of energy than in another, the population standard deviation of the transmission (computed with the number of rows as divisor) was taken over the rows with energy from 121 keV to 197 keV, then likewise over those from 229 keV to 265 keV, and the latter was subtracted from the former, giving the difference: 0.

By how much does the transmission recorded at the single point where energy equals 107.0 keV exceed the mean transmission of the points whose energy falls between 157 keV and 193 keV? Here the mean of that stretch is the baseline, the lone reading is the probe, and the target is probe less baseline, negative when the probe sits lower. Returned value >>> 11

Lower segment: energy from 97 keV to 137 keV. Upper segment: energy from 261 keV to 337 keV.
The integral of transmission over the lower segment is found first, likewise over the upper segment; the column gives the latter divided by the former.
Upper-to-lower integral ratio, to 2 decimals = 1.82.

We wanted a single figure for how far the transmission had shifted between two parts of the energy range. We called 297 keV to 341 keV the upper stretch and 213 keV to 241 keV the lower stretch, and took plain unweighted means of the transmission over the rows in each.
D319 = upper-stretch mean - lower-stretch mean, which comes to -1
